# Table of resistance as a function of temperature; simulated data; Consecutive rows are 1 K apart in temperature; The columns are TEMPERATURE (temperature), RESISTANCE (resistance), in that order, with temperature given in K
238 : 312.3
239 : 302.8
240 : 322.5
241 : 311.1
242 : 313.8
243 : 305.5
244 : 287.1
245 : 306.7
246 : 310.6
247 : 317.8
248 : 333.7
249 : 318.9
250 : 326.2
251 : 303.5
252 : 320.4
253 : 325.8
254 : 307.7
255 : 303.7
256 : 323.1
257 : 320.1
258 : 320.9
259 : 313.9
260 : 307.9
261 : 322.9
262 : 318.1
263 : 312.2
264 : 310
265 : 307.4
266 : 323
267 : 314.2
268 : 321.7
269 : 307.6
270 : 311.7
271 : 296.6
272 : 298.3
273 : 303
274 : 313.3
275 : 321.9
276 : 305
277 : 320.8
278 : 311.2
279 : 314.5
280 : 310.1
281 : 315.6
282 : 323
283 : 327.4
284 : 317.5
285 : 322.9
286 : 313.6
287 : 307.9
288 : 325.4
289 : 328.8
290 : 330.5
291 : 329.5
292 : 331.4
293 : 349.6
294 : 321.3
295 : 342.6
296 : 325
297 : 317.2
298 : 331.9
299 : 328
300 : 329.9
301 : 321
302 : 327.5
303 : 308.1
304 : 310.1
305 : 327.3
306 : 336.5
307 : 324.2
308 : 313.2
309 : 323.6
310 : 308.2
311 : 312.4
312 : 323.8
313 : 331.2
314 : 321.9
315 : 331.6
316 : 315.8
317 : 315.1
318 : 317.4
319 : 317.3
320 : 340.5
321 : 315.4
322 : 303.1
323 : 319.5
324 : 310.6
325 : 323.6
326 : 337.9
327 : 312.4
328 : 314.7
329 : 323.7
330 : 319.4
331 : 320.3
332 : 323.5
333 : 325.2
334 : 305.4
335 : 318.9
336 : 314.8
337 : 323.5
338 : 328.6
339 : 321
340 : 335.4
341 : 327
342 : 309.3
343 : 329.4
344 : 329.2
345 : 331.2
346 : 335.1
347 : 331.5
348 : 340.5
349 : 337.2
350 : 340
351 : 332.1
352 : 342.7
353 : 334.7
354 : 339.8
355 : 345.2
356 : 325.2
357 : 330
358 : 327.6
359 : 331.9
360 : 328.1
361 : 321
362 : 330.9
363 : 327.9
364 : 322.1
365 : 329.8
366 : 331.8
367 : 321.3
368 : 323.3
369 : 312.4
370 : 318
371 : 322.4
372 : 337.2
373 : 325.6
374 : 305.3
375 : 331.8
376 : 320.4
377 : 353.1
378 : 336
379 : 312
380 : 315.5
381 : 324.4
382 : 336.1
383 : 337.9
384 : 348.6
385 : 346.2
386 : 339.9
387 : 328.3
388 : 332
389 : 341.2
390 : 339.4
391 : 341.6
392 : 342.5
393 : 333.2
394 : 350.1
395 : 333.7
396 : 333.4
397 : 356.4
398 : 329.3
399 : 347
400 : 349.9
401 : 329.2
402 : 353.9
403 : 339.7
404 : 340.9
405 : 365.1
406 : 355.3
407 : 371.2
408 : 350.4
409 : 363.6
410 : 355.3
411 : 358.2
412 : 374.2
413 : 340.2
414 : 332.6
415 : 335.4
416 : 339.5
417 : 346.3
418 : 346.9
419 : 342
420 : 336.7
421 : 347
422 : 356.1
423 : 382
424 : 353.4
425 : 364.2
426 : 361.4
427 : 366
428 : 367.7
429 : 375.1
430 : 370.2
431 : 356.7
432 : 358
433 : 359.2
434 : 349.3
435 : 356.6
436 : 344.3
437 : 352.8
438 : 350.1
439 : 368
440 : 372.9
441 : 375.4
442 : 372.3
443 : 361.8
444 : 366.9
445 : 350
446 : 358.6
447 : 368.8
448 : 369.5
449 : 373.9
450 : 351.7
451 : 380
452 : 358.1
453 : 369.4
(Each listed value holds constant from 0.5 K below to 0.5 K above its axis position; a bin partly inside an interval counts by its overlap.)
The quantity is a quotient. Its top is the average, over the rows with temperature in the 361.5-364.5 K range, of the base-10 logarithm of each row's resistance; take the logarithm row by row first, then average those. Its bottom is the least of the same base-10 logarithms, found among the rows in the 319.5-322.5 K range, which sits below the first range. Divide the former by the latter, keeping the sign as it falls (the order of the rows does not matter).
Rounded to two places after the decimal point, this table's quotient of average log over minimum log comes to 1.01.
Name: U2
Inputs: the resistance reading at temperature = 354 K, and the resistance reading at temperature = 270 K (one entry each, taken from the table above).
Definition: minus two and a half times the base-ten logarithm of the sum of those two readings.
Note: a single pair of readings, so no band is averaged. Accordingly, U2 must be -7.03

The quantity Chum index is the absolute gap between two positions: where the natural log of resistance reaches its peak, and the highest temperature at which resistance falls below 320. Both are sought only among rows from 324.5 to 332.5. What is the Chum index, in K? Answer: 4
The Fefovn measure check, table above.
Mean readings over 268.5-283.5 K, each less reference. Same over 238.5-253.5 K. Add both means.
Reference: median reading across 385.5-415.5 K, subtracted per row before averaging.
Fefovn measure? -57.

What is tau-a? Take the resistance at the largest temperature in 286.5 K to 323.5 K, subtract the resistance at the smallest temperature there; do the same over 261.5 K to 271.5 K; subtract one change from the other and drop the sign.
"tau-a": 33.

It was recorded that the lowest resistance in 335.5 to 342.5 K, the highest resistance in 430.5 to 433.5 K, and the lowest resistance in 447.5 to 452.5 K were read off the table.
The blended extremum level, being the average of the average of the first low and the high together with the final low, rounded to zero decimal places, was 343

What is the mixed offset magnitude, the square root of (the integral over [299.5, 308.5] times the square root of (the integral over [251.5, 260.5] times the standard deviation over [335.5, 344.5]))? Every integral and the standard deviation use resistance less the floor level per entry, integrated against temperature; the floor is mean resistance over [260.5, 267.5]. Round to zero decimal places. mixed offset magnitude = 19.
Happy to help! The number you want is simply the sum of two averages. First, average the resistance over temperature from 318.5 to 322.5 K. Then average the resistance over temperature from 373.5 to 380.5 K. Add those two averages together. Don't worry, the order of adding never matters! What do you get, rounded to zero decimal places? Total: 644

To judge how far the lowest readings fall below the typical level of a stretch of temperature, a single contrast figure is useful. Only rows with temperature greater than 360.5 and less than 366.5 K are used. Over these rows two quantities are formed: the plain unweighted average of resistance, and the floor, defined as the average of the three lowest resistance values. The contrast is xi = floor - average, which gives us -4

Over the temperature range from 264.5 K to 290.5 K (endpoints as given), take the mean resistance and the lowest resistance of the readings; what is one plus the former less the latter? 20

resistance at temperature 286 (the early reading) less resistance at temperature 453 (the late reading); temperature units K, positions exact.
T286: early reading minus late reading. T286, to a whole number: -56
